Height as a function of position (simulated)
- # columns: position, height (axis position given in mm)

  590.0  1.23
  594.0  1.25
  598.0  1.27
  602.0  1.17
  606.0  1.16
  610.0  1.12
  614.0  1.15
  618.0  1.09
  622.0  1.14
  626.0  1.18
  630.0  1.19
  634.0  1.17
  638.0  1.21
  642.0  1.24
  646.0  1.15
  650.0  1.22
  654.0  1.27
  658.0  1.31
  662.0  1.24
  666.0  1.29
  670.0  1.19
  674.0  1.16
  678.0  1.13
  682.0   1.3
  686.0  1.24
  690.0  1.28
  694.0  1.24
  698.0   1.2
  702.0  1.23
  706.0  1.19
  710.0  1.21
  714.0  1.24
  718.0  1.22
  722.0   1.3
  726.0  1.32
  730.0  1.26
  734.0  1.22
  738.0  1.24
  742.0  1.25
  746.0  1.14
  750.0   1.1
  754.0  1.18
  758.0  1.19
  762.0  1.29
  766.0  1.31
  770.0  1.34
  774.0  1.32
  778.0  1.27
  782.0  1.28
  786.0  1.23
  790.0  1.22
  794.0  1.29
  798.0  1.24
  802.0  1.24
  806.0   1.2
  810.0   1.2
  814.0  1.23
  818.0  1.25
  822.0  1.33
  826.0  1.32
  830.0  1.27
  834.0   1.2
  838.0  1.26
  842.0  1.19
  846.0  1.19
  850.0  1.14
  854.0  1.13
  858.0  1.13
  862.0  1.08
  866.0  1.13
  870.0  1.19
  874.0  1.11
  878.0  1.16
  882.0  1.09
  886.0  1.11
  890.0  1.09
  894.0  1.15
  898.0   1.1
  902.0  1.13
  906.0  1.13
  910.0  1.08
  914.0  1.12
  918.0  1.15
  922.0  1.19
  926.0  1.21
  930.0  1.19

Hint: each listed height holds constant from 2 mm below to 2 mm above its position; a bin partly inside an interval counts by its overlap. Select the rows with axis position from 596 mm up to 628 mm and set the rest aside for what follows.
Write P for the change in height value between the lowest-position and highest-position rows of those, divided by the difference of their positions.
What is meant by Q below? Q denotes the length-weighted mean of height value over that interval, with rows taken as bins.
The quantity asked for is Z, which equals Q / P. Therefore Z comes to -361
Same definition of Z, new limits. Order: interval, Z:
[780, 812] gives -433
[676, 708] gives 572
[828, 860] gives -238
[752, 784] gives 356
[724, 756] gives -243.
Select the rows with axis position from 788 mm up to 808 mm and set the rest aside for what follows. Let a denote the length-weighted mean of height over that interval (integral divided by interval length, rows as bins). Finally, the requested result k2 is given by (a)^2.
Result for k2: 1.53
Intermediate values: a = 1.24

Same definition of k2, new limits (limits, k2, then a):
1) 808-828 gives 1.60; 1.27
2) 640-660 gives 1.53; 1.24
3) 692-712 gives 1.47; 1.21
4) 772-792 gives 1.60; 1.26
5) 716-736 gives 1.60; 1.26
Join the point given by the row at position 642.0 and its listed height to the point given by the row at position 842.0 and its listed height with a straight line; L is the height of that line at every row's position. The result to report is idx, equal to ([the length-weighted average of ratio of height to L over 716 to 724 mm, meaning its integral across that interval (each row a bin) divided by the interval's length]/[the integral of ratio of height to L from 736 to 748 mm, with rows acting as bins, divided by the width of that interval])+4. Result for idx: 5.037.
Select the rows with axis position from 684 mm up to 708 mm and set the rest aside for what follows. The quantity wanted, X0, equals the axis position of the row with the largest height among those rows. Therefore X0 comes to 690.0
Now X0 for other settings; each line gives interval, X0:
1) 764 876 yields 770.0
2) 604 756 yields 726.0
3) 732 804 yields 770.0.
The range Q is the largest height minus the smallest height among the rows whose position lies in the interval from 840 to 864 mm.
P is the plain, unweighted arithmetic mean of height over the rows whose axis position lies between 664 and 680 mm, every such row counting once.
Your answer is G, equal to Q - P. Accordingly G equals -1.08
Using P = 1.19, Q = 0.11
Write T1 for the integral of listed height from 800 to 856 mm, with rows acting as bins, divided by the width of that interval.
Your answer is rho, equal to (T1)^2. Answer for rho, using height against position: 1.50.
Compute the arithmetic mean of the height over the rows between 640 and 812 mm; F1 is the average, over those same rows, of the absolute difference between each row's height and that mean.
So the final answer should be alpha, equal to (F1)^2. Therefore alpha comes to 0.0018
